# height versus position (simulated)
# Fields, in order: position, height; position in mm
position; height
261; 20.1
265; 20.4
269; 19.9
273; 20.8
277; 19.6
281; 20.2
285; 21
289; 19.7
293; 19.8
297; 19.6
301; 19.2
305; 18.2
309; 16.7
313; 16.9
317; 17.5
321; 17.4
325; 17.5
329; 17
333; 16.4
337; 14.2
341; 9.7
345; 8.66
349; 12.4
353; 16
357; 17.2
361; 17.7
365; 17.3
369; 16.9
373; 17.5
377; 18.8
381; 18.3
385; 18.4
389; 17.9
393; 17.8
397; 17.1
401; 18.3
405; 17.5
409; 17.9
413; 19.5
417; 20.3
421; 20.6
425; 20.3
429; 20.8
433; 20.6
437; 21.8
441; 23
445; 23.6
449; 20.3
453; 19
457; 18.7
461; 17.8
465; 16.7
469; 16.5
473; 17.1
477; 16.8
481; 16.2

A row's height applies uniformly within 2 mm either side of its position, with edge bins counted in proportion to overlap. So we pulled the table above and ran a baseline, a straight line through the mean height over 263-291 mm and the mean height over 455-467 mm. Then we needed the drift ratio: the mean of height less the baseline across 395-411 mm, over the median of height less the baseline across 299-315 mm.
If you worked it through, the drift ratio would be 0.37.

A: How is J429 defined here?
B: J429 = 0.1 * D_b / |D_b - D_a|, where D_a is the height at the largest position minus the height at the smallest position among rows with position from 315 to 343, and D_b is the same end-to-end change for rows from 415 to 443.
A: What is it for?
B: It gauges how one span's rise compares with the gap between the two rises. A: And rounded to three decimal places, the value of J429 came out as 0.026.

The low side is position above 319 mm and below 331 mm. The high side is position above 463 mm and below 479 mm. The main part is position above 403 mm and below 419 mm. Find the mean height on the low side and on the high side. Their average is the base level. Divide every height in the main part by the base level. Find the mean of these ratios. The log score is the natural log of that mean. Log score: 0.10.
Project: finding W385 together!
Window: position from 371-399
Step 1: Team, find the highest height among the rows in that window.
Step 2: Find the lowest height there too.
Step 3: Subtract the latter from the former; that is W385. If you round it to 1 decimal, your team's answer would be 1.7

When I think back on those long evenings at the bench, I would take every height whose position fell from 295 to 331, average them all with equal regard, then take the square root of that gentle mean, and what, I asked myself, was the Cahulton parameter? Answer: 4.22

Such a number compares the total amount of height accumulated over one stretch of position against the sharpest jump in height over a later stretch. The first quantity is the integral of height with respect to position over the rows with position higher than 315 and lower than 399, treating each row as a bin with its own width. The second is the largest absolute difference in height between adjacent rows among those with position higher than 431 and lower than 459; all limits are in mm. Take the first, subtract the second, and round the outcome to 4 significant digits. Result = 1363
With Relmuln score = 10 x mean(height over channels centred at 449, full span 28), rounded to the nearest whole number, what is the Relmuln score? 206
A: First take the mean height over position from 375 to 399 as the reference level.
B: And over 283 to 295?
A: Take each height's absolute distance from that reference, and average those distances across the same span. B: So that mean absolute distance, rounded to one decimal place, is 2.1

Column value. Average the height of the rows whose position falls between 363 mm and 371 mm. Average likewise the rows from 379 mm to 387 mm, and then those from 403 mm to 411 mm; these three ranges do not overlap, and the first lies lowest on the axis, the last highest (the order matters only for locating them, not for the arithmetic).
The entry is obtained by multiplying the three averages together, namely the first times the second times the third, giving 5554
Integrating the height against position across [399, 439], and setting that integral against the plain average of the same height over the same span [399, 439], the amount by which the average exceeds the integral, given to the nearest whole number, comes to -771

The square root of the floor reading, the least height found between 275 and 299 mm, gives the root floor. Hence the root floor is 4.43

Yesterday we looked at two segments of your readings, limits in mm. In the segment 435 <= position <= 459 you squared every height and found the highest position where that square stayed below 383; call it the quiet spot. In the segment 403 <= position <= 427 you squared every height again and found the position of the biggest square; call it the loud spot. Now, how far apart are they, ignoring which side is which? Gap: 36 mm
